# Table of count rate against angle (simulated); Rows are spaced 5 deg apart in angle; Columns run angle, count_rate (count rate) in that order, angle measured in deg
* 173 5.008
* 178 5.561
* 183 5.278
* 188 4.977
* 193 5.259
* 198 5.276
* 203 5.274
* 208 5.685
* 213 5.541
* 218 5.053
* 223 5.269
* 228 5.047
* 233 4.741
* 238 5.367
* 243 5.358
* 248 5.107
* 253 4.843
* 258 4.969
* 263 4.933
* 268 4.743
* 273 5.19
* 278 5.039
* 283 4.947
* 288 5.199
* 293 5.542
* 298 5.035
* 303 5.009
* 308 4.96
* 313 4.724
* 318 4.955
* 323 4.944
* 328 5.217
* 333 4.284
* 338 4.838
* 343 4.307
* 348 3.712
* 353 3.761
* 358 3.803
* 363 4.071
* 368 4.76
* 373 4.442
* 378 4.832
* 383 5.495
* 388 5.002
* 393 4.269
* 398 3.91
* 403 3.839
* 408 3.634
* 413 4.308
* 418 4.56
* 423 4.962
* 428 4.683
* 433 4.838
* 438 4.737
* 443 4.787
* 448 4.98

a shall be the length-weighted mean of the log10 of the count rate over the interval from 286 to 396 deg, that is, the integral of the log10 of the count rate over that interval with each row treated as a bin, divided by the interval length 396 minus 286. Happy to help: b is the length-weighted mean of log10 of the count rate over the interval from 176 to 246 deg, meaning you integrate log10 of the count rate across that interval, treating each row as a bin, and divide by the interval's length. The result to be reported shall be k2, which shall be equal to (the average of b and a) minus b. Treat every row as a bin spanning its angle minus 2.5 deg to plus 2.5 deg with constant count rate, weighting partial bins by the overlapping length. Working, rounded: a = 0.668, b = 0.72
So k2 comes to -0.03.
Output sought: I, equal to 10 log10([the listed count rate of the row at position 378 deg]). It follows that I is 6.8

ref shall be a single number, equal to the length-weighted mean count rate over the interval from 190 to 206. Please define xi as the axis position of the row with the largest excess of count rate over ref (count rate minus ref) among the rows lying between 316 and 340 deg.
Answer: 328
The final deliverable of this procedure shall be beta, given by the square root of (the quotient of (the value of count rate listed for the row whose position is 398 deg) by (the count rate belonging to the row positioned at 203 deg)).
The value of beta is 0.86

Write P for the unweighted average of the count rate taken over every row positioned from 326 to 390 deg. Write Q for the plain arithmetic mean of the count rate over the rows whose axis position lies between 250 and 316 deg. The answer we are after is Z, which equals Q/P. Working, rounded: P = 4.50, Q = 5.01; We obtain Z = 1.11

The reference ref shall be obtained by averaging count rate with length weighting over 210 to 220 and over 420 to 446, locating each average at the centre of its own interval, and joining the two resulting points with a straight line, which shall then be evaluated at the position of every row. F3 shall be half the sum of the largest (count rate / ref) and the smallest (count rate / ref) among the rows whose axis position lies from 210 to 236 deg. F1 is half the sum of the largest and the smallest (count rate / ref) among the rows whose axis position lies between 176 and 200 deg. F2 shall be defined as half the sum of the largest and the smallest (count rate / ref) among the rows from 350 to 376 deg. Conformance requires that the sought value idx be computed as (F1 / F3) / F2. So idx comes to 1.18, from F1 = 0.97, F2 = 0.86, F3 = 0.97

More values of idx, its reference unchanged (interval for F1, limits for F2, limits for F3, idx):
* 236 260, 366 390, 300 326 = 1.01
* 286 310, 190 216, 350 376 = 1.17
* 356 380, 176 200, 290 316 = 0.89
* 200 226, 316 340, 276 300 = 1.05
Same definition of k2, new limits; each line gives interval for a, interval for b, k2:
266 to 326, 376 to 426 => 0.03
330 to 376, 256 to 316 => -0.04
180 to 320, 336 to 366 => 0.05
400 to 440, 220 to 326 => -0.03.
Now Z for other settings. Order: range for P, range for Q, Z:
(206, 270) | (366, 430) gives 0.88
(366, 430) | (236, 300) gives 1.13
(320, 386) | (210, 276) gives 1.13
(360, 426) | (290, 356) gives 1.06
